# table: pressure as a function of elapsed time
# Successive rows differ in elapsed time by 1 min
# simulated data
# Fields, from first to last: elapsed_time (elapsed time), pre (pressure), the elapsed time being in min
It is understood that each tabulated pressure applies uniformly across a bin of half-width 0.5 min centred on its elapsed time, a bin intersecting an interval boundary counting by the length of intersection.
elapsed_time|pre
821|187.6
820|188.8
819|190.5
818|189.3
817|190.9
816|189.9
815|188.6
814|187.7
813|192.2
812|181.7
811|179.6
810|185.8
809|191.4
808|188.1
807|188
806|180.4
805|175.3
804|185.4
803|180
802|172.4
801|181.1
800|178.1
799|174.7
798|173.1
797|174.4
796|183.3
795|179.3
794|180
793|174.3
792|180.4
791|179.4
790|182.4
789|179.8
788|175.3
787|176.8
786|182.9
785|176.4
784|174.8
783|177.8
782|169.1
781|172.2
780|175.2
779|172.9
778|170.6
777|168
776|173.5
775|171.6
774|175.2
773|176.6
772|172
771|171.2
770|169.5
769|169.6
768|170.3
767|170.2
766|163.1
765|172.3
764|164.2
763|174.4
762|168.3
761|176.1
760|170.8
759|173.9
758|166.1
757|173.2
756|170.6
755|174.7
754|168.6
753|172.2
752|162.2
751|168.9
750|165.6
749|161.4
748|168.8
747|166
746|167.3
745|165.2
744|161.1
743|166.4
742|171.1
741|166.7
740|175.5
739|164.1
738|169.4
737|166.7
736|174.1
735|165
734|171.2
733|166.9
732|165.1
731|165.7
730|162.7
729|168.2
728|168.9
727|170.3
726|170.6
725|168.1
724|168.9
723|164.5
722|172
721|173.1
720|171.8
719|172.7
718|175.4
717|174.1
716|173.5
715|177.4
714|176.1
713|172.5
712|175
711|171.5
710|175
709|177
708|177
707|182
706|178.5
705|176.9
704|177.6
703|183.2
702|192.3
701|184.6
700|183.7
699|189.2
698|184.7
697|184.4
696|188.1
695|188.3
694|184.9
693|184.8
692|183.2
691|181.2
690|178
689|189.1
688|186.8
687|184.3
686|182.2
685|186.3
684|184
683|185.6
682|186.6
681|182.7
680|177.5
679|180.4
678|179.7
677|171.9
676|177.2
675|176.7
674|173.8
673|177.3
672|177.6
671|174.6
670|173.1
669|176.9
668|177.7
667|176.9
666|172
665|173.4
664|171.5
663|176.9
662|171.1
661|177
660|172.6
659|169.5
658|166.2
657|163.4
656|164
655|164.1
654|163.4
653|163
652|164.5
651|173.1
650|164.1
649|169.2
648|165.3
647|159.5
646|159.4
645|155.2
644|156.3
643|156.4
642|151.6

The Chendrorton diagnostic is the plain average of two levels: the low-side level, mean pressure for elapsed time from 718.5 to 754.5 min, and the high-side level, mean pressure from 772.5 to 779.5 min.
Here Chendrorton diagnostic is 170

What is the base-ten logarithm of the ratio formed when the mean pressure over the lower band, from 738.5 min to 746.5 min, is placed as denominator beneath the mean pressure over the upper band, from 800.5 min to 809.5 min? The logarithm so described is 0.038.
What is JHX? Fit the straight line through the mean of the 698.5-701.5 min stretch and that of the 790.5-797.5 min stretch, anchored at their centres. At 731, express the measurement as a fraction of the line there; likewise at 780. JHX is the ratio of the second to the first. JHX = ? 1.079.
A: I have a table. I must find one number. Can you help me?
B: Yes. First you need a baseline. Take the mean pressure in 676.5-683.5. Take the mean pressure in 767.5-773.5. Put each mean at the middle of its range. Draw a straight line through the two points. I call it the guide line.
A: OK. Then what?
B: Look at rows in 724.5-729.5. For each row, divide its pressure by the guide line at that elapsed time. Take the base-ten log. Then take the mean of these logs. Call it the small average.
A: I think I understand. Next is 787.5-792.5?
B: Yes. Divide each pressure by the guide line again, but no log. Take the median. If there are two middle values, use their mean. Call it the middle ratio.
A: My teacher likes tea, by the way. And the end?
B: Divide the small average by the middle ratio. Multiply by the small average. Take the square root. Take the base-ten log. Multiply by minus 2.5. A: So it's 4.5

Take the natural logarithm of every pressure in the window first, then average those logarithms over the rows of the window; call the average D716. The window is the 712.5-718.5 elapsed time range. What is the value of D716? 5.16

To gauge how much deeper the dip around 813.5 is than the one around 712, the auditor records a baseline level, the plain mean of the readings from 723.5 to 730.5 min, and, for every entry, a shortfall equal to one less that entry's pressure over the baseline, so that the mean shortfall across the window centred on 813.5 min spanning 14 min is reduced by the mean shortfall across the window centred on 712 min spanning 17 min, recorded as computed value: -0.07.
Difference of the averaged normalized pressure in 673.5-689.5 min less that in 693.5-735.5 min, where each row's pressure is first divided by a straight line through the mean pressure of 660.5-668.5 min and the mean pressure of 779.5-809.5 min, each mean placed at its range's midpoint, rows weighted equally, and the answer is 0.041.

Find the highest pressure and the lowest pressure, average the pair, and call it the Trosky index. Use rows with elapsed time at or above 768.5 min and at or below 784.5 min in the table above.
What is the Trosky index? 173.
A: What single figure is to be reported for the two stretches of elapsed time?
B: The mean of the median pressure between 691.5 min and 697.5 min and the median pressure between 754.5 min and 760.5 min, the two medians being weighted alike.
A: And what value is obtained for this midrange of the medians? 178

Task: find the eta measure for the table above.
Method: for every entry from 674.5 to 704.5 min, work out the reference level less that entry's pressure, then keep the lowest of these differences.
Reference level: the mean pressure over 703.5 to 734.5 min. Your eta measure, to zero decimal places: -20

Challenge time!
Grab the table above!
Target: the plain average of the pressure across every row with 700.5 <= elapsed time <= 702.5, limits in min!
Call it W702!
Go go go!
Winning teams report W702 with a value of 188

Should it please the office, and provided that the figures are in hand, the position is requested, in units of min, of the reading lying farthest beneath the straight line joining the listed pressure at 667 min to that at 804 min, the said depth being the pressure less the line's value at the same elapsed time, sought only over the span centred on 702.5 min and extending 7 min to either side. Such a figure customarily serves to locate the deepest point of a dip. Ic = 709 min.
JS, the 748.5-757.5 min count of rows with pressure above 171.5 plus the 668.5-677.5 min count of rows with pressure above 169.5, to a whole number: 12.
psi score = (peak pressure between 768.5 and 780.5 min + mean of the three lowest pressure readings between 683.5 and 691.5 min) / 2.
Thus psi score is 179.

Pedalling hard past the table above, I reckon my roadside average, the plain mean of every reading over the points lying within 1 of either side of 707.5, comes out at 179.5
